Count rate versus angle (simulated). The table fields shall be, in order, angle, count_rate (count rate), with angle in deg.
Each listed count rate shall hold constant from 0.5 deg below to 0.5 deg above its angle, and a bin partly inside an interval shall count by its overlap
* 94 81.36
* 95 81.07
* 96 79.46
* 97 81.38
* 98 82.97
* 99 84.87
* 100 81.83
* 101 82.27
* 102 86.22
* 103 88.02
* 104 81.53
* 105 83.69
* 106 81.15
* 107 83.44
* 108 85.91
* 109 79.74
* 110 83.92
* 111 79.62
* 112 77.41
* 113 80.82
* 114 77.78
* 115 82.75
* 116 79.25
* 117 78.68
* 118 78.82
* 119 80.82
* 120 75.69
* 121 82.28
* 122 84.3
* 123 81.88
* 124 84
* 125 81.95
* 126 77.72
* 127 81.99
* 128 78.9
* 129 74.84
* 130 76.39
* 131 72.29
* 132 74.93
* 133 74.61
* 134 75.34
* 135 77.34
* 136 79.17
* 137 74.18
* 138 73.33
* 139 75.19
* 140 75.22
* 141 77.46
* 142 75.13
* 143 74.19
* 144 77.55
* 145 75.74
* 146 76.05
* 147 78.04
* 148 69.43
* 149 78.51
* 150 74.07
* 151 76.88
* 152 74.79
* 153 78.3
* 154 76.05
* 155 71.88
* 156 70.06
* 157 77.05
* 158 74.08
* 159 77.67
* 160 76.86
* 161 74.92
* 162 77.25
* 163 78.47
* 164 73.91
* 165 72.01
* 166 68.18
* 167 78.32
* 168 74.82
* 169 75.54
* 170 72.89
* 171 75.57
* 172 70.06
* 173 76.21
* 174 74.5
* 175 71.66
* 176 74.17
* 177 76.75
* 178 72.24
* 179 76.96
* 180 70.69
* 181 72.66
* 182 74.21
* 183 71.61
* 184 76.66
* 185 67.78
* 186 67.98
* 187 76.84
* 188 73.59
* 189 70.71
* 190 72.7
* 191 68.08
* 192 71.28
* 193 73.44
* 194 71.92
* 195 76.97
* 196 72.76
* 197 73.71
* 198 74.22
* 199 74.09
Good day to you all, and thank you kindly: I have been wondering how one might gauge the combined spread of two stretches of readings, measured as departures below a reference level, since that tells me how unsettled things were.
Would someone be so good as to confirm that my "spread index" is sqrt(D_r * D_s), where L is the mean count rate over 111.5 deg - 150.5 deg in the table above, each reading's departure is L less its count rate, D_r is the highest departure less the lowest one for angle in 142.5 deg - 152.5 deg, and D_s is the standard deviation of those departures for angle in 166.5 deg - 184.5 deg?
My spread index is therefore 4.6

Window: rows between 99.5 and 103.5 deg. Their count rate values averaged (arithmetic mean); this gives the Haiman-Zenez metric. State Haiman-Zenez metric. 84.6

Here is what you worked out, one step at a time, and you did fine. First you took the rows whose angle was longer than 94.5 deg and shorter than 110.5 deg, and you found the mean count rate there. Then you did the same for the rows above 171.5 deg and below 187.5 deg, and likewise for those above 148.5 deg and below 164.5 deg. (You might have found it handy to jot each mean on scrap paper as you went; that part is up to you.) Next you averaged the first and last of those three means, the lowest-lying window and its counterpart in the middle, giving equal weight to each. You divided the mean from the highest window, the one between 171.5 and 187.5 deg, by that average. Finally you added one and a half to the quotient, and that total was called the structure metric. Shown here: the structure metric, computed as 2.42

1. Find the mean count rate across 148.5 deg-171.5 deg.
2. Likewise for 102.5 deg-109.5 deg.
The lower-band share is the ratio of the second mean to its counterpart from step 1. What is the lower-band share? 1.11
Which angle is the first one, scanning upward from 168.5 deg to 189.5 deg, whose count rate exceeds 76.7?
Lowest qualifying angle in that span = 177 deg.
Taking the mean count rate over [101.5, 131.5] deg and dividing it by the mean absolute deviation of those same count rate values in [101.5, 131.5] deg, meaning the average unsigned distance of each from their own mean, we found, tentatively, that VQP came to 29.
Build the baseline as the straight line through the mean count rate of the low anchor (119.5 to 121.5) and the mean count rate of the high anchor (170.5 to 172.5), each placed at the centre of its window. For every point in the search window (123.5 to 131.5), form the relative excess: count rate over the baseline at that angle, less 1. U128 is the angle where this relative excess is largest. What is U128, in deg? 124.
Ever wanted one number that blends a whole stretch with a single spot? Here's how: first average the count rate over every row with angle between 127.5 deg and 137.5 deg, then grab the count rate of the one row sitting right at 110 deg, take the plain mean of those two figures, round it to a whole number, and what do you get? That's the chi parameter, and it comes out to 80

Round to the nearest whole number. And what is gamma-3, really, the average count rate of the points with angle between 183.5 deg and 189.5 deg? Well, 72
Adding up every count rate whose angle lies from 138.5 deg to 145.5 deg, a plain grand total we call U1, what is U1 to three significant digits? 530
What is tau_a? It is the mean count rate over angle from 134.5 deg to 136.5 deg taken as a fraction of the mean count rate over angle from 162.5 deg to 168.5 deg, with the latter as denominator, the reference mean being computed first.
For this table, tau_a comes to 1.053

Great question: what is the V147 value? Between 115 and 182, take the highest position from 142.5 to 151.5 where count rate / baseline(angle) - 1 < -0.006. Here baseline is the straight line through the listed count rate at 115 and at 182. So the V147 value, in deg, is 151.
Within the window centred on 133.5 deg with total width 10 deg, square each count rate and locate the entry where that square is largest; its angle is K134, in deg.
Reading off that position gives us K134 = 136 deg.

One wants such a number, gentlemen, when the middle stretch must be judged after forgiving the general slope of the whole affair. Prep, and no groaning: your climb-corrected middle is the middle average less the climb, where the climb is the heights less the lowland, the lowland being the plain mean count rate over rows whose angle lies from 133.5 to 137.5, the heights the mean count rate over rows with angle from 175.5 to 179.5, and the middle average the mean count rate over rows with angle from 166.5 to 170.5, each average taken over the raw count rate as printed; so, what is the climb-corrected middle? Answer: 76.9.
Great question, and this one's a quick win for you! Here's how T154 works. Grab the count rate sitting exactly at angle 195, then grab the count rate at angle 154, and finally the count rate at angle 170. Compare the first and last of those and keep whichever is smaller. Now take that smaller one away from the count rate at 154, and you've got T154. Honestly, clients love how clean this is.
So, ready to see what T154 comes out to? 3.2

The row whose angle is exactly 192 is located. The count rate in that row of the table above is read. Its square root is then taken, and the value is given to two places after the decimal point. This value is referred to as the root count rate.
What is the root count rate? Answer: 8.44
